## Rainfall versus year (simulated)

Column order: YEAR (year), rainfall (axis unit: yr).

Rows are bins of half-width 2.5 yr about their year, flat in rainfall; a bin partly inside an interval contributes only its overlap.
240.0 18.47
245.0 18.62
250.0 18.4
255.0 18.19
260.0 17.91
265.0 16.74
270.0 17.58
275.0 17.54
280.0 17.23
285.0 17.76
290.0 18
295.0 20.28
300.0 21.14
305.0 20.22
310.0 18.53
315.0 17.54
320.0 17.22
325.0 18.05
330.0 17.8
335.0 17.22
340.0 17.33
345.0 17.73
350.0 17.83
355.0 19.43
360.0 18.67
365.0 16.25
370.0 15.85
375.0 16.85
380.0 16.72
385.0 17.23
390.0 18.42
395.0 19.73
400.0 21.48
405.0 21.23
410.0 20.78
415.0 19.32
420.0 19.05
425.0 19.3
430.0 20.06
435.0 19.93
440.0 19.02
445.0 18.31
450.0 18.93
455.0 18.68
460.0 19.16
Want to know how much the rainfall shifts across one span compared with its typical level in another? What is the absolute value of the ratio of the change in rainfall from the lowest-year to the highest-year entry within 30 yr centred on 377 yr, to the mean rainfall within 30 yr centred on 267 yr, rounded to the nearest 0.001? 0.124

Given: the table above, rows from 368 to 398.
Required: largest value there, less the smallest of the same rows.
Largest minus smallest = 3.9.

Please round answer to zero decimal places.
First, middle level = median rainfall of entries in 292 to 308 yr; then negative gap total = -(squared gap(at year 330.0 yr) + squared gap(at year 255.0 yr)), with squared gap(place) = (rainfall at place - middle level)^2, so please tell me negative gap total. -11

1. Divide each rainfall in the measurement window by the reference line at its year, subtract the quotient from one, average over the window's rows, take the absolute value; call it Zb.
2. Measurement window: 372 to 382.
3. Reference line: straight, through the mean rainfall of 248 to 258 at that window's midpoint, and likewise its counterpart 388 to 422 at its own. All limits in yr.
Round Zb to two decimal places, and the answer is 0.15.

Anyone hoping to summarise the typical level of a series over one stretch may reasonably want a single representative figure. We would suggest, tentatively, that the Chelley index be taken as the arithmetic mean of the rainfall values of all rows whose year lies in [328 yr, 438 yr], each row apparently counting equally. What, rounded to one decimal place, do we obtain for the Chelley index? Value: 18.6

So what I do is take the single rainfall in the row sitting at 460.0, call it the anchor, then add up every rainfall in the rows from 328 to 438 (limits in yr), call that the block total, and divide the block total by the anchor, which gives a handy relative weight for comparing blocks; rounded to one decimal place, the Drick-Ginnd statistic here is 21.3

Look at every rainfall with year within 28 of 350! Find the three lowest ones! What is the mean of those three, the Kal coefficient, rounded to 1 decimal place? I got 16.3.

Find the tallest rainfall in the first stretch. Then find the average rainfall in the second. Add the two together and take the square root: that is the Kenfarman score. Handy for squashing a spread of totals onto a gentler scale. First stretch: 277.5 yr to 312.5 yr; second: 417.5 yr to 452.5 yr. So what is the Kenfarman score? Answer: 6.35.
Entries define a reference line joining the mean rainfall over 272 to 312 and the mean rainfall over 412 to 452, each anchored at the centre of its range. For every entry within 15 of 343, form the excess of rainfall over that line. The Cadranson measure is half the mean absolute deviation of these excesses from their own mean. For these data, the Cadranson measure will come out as 0.25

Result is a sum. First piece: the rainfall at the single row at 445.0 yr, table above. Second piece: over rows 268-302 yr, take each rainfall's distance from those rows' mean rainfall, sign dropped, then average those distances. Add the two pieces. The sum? 19.6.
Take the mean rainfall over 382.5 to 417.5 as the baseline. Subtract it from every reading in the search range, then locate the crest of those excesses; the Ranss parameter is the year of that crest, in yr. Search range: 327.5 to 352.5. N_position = 350.0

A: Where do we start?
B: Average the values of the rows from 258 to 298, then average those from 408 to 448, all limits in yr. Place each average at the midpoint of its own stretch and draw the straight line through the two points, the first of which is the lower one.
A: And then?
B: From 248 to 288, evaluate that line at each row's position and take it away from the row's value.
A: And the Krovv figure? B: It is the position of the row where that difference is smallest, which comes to 265.0 yr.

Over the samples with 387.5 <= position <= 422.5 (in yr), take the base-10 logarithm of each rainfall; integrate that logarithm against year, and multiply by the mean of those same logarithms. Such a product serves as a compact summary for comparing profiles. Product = 59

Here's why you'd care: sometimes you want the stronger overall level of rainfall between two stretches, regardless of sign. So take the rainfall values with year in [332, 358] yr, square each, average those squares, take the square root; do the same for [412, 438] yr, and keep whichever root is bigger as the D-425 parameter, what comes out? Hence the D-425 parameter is 19.5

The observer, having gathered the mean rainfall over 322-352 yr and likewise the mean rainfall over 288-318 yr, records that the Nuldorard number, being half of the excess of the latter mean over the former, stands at 0.81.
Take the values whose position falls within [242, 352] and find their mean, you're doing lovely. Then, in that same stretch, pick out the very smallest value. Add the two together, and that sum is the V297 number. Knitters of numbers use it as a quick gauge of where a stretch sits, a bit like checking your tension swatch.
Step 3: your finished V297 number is 34.9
